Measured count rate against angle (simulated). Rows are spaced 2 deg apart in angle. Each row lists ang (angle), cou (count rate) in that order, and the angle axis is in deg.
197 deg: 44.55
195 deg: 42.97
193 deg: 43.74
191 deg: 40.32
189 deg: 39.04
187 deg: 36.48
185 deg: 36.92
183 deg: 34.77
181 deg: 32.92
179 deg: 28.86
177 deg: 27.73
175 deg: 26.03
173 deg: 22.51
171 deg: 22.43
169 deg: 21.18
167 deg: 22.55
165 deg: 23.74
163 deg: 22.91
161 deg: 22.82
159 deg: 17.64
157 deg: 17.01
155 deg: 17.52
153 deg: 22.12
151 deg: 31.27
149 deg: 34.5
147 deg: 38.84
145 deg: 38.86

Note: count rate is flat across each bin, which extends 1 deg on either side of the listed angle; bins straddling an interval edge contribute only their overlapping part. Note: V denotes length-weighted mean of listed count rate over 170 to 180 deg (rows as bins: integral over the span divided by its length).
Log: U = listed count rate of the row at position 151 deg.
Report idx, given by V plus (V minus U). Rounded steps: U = 31.27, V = 26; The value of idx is 20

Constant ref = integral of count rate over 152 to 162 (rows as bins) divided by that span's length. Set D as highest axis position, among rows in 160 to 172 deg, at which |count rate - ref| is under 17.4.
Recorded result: 171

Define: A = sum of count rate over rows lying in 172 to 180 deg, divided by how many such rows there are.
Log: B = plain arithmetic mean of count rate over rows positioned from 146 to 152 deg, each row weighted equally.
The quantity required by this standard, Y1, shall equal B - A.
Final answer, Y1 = 9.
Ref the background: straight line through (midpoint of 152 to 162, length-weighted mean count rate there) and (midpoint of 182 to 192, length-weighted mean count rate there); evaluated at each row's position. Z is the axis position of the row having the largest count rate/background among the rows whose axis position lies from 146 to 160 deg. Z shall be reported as 147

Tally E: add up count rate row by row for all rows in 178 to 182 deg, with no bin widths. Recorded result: 62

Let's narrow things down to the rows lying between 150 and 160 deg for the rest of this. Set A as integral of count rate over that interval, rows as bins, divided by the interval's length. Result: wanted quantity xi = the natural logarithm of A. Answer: 3.05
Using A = 21.1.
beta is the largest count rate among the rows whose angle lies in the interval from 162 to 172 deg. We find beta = 23.74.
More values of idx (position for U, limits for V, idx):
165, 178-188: 44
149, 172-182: 21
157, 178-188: 51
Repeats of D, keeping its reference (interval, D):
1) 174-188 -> 187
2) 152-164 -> 163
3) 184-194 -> 187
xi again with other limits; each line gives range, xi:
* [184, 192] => 3.64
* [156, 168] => 3.05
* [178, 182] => 3.43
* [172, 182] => 3.32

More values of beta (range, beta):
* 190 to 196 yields 43.74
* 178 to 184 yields 34.77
